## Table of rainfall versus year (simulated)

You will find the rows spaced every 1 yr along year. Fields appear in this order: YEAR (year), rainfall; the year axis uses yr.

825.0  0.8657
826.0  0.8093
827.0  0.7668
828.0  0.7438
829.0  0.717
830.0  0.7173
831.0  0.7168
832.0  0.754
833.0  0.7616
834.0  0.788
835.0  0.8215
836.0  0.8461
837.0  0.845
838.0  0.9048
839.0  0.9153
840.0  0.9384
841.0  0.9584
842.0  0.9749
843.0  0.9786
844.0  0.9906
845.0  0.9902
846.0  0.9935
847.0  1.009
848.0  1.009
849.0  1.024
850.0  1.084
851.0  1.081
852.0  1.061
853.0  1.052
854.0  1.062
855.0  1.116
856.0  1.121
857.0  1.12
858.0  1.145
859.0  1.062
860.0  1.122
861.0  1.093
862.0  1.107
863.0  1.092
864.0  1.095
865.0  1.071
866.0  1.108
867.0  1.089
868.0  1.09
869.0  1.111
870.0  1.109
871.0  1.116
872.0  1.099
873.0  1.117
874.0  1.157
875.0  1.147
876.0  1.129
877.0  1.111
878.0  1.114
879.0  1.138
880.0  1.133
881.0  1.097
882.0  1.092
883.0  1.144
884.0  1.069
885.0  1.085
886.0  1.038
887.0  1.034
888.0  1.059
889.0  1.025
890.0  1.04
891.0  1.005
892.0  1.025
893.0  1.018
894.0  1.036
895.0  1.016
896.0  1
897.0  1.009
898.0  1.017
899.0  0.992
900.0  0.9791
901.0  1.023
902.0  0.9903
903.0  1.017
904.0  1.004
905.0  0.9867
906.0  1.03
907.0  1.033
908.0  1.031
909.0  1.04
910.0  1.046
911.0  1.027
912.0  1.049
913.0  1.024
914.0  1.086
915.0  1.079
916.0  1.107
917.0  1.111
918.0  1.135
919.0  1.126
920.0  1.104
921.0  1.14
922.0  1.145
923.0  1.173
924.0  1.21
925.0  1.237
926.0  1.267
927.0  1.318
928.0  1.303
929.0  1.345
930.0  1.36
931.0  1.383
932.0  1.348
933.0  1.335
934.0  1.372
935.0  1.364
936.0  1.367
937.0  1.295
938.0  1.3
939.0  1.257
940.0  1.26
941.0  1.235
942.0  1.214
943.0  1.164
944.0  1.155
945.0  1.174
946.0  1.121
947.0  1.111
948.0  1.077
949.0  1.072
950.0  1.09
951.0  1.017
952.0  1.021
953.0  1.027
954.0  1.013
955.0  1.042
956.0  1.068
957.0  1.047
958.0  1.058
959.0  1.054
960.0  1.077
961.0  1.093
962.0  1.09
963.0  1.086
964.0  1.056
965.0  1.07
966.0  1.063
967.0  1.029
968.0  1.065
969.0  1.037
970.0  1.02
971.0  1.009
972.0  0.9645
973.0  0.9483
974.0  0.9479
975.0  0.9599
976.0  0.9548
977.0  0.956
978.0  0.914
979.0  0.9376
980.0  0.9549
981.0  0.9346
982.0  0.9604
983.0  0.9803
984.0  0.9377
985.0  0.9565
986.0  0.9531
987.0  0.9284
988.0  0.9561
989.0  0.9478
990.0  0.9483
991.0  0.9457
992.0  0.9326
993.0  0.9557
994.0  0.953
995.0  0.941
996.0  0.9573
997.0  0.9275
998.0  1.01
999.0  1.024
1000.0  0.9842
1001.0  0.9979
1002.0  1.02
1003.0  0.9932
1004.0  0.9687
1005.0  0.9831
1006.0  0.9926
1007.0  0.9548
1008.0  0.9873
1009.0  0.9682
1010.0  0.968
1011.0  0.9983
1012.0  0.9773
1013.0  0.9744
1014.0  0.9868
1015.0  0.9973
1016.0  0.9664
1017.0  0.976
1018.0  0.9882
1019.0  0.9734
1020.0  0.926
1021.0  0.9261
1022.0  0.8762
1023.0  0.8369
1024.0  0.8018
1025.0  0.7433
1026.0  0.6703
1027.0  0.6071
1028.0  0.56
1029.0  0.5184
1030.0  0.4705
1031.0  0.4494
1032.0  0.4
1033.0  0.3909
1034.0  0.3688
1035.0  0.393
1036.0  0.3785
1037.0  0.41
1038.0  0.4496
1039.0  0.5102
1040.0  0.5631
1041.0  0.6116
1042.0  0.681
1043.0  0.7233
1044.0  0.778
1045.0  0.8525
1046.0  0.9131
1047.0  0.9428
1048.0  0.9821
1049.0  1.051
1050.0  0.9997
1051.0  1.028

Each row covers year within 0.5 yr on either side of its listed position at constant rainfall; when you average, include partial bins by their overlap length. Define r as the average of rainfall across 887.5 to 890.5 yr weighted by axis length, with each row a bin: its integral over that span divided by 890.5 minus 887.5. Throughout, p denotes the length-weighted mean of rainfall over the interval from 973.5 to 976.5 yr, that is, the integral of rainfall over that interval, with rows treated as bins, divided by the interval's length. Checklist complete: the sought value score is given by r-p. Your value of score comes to 0.09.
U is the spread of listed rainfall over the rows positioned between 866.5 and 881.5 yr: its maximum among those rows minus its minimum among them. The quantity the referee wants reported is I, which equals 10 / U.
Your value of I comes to 147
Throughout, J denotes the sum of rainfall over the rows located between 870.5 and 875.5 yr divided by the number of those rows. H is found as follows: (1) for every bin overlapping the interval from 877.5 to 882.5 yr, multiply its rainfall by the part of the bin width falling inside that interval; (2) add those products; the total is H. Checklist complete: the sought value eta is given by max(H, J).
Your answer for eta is 6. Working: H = 6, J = 1.13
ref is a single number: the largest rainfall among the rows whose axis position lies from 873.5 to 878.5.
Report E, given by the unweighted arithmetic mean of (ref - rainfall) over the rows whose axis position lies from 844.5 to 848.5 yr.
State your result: 0.16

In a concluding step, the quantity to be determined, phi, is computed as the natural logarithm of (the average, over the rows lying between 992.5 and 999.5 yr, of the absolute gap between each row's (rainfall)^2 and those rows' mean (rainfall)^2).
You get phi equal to -2.88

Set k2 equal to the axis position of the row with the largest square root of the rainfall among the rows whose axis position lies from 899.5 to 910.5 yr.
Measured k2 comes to 910.0 yr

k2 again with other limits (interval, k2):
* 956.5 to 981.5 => 961.0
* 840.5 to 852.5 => 850.0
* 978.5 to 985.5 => 983.0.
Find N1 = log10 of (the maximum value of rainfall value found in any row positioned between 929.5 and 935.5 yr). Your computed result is 0.14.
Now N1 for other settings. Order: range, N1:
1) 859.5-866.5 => 0.05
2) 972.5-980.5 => -0.02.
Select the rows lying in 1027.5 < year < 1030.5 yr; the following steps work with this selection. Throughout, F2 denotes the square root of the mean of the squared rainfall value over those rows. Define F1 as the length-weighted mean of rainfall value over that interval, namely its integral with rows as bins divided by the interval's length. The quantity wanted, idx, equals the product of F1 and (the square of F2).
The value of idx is 0.14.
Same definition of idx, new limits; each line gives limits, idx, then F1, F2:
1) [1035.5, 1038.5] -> 0.07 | 0.4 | 0.41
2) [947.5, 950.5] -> 1.26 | 1.1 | 1.08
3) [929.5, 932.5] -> 2.54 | 1.4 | 1.36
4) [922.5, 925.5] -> 1.76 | 1.2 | 1.21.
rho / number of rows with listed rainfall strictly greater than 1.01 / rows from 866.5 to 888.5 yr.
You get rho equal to 22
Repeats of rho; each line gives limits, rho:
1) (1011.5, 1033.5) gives 0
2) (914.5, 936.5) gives 22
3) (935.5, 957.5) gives 22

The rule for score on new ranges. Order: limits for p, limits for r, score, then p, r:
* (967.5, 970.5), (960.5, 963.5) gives 0.05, 1.04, 1.09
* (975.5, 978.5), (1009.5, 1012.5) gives 0.04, 0.94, 0.98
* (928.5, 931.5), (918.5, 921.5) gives -0.24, 1.36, 1.12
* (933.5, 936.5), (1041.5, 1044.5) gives -0.64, 1.37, 0.73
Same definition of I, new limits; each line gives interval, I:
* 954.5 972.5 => 78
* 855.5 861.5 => 120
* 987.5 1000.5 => 104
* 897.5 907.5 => 186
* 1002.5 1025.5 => 39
